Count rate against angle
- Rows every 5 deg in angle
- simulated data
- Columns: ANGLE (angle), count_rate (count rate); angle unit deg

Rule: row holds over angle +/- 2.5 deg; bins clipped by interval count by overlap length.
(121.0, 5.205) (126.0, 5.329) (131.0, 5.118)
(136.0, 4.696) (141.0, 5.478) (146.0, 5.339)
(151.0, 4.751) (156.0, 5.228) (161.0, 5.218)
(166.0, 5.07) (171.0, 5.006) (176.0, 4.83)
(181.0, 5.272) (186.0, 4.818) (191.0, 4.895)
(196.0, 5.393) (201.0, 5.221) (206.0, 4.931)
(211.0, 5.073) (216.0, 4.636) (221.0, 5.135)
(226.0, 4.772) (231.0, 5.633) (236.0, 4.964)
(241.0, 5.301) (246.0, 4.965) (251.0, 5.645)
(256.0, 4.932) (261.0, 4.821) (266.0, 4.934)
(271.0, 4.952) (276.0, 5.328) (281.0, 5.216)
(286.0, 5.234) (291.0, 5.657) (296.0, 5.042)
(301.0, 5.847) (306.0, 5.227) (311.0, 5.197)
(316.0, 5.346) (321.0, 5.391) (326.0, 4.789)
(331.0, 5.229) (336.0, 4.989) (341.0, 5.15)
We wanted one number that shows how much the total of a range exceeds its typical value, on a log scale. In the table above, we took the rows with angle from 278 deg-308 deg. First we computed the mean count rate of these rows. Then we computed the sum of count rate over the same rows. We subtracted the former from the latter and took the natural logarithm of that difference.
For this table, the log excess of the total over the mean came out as 3.3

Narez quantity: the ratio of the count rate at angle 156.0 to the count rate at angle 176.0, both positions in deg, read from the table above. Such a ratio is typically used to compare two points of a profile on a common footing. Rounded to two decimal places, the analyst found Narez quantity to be 1.08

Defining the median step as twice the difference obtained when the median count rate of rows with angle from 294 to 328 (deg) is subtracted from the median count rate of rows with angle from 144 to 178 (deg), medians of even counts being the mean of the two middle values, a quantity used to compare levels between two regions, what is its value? -0.31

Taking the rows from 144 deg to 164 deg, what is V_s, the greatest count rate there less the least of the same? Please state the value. 0.59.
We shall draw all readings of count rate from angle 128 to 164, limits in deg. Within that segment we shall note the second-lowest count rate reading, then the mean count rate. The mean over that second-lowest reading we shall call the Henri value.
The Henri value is 1.08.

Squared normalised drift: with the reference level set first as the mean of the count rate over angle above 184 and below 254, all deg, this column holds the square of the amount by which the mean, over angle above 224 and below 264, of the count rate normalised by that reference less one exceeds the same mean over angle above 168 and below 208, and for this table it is 0.0003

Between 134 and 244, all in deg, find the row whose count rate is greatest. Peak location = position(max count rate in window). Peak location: 231.0 deg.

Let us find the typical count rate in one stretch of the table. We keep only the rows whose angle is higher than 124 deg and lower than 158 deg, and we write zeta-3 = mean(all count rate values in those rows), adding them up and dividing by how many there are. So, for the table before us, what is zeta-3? 5.13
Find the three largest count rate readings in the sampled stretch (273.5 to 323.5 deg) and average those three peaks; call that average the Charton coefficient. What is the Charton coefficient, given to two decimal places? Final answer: 5.63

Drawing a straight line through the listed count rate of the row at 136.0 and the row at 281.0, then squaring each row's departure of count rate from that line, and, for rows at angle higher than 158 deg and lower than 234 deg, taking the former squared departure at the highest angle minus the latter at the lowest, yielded 0.169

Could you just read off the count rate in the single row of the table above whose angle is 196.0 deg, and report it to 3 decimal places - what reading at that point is 5.393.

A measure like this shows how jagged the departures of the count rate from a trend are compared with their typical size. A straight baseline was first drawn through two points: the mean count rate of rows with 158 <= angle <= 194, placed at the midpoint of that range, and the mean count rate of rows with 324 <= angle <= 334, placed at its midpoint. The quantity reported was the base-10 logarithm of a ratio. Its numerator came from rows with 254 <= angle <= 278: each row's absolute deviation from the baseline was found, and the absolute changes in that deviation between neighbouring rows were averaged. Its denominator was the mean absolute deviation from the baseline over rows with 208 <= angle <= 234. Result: -0.36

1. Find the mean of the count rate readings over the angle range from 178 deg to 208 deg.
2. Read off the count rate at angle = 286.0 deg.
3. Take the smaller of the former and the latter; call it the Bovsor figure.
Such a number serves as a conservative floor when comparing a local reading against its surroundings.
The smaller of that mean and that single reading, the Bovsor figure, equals 5.09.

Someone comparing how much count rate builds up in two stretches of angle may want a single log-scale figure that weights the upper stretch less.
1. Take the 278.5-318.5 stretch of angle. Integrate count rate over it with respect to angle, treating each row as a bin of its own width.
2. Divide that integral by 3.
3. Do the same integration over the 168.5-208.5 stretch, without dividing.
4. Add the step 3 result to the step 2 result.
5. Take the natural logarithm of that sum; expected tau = 5.610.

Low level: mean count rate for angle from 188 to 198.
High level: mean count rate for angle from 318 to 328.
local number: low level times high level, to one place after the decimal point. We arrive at 26.2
